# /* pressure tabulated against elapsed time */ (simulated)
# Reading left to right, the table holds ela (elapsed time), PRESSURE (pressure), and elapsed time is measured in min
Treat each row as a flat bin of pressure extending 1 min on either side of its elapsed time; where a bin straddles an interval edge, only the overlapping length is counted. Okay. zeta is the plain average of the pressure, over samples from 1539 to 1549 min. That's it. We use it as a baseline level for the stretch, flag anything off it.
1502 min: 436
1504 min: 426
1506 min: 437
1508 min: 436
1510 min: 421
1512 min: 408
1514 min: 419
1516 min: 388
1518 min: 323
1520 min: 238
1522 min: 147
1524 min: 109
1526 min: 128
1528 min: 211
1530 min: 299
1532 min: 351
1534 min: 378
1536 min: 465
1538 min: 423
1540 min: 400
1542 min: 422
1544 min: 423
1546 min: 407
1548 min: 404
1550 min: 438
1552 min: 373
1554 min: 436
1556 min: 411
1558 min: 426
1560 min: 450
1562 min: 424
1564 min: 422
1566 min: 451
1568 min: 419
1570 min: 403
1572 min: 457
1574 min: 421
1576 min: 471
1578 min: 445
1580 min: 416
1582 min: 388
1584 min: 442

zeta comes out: 411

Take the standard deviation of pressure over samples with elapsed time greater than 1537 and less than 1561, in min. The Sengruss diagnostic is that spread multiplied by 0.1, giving 2.0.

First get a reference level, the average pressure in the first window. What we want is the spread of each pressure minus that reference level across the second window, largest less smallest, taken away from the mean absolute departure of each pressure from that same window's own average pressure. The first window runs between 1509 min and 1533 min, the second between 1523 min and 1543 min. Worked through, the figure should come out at -251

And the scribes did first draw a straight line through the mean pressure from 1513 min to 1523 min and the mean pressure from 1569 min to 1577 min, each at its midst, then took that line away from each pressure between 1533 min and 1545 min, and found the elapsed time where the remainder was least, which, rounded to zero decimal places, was 1534 min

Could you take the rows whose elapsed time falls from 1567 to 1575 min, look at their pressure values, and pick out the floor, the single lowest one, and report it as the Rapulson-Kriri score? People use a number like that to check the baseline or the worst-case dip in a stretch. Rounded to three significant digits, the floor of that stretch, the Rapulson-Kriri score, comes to 403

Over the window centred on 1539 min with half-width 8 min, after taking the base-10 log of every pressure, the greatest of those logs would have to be 2.67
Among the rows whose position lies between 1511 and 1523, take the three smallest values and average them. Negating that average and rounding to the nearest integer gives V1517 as -236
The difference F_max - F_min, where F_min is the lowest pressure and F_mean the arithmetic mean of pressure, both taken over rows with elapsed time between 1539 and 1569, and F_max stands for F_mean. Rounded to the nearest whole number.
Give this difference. 47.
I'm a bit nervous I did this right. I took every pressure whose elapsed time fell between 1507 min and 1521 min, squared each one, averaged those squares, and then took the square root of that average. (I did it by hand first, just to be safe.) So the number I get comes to 382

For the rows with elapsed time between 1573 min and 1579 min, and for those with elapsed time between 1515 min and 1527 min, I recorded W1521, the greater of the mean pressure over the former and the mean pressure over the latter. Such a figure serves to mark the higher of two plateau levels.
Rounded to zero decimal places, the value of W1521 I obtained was 446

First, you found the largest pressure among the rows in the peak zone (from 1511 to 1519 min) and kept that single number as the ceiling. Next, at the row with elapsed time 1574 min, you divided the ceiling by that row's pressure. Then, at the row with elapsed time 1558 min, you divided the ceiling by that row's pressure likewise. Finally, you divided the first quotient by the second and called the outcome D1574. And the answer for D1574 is 1.01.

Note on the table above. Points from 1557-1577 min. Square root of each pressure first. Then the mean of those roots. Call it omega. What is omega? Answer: 20.8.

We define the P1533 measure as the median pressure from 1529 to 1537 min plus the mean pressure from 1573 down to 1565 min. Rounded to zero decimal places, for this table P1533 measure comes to 797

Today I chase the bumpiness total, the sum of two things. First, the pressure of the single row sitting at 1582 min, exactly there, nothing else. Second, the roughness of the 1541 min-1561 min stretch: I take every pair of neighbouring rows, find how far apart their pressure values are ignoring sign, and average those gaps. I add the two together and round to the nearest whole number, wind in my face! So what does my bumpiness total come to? 415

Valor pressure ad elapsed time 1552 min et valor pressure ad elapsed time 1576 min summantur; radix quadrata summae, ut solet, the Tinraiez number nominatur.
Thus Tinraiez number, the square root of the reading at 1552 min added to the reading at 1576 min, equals 29.1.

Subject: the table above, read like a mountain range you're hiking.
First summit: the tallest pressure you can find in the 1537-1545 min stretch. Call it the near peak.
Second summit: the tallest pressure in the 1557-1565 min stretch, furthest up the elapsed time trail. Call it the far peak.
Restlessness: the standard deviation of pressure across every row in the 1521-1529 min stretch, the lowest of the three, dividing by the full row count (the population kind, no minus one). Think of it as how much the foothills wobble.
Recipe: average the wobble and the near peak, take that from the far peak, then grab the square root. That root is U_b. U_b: 14.8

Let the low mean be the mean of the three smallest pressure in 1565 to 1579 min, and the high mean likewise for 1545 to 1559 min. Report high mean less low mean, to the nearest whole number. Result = -20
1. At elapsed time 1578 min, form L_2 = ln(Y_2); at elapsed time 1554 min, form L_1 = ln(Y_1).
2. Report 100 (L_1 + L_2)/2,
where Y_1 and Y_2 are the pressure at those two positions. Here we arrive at 609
